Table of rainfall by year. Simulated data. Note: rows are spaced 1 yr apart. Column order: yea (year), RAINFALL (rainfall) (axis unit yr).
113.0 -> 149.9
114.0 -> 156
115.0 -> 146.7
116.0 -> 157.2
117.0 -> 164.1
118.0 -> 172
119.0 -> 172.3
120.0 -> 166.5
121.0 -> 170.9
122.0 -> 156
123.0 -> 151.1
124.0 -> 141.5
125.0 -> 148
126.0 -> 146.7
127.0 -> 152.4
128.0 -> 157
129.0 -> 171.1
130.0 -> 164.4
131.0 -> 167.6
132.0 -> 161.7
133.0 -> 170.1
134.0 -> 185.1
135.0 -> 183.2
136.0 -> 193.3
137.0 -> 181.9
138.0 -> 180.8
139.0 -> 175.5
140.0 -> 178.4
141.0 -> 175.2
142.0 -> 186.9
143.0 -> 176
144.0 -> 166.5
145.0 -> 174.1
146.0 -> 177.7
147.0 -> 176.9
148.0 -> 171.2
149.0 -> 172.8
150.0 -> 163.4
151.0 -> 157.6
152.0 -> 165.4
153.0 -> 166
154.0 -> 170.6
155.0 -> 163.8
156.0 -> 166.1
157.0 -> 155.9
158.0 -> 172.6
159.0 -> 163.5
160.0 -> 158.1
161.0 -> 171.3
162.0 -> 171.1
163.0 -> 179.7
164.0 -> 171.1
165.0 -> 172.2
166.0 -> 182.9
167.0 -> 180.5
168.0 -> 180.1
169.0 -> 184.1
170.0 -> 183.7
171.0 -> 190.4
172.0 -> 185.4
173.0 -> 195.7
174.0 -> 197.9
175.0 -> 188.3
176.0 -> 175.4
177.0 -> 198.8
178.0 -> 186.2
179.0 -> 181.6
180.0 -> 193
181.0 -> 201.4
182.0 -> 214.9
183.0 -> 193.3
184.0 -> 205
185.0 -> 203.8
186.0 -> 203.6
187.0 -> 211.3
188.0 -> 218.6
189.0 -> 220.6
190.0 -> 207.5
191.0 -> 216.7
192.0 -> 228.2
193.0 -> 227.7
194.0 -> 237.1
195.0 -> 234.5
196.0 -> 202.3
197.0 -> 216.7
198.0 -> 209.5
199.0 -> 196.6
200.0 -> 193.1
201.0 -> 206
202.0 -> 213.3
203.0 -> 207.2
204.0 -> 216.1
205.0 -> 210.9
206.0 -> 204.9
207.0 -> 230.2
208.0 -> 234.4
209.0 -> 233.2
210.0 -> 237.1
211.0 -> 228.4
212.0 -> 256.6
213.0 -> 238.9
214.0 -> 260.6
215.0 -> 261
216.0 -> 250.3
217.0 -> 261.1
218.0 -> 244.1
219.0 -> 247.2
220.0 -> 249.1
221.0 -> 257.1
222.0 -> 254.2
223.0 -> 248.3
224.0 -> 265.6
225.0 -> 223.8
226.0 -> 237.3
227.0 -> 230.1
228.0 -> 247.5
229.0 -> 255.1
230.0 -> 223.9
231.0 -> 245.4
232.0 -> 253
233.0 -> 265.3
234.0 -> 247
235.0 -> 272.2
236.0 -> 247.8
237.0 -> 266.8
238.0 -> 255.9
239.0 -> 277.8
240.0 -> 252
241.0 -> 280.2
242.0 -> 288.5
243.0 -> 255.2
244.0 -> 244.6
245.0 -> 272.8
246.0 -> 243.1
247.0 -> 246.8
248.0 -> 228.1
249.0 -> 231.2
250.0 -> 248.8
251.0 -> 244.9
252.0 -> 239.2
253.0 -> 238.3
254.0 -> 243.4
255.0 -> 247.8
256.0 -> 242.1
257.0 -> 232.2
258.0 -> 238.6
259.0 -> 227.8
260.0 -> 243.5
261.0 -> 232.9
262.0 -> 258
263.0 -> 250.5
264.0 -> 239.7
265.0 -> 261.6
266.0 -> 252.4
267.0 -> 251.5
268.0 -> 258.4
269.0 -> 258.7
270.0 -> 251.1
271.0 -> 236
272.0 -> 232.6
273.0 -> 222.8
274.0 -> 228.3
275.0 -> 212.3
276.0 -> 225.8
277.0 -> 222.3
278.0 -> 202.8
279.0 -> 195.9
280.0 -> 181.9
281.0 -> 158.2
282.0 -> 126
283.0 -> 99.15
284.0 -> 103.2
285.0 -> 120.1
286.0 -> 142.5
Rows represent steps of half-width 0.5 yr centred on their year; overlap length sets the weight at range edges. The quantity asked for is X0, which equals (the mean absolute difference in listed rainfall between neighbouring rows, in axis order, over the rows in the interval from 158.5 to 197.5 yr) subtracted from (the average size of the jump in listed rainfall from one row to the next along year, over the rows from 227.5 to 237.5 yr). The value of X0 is 10.1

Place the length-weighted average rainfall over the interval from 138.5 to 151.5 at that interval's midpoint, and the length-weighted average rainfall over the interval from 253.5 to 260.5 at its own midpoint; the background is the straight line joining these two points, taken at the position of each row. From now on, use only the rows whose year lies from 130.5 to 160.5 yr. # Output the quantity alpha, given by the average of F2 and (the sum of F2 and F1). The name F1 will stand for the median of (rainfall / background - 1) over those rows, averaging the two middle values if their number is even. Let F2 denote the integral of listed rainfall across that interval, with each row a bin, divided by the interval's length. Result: 172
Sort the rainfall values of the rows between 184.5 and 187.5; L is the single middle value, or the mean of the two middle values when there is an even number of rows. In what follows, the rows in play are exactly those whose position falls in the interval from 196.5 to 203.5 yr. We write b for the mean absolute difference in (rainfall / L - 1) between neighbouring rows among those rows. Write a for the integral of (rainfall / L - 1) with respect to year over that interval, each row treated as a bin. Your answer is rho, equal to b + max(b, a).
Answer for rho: 0.1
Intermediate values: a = 0.1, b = 0.041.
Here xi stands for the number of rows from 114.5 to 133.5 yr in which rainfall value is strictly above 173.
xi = 0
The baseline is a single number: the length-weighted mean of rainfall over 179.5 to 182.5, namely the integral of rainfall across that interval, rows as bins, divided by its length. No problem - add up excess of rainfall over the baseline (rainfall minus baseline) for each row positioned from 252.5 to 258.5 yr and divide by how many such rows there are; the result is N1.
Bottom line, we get 37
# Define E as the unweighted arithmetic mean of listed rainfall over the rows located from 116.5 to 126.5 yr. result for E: 159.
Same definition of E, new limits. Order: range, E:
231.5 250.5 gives 257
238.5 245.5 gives 267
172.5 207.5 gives 207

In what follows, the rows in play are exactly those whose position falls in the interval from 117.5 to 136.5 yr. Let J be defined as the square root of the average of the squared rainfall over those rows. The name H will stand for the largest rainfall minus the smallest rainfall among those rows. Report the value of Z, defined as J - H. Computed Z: 114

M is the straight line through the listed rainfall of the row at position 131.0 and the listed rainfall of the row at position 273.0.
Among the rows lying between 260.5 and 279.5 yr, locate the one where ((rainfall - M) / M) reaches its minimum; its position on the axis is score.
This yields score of 279.0 yr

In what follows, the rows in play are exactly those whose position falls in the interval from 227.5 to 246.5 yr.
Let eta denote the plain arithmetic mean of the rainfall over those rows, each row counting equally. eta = 258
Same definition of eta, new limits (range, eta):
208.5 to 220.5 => 247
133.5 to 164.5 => 173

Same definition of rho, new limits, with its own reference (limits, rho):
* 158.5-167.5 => 0.1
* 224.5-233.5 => 1.8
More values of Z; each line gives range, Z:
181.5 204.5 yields 169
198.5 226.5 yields 163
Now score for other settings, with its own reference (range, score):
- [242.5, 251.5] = 248.0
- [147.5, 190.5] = 157.0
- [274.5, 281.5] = 281.0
